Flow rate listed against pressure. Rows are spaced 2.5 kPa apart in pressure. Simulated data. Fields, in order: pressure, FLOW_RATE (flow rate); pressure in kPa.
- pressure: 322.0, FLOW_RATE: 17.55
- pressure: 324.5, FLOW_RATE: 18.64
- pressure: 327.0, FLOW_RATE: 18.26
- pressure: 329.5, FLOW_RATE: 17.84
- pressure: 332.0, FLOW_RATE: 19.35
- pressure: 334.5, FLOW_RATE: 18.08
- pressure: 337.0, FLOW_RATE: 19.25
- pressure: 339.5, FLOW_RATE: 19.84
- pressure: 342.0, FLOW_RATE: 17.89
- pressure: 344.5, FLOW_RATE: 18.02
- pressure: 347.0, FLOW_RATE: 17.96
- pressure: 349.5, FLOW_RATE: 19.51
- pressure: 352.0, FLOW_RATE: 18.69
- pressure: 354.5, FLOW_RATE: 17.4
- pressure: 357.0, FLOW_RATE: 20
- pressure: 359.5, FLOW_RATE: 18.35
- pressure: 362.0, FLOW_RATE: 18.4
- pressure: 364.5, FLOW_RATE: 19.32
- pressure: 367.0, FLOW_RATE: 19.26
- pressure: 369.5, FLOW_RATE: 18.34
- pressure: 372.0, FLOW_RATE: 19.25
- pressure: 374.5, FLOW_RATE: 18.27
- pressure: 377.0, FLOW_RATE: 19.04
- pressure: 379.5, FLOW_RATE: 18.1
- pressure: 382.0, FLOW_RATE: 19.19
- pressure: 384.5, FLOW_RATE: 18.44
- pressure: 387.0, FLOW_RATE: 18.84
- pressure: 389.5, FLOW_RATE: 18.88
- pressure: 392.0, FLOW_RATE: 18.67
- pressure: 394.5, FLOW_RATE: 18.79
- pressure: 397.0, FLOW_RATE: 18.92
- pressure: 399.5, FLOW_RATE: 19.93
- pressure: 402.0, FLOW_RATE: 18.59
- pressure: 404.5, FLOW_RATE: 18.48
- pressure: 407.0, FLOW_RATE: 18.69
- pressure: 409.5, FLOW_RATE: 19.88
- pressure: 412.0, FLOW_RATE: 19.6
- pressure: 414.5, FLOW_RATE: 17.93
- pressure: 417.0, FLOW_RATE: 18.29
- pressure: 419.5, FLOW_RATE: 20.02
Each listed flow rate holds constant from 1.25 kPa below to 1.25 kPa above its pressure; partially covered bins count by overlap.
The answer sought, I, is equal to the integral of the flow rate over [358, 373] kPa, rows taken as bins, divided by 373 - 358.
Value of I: 18.8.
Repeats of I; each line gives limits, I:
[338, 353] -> 18.7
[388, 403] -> 19.0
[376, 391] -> 18.7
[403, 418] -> 18.8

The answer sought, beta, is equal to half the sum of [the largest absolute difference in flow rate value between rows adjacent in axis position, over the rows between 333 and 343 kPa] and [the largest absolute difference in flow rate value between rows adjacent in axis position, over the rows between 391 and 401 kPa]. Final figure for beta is 1.48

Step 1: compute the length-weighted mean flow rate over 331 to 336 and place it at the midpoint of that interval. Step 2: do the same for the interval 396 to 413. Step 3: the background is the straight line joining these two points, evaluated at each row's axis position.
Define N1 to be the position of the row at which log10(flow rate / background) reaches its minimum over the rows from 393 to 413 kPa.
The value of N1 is 404.5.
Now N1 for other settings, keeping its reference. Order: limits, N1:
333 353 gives 342.0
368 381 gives 379.5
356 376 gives 374.5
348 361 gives 354.5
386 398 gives 392.0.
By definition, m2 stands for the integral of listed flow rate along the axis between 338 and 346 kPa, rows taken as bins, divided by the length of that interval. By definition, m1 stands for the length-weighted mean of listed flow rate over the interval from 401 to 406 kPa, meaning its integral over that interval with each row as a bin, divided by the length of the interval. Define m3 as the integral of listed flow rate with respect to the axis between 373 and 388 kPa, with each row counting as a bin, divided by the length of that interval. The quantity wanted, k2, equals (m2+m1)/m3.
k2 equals 1.99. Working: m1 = 18.5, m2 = 18.6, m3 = 18.7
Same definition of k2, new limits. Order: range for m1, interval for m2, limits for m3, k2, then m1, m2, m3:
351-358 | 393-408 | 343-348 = 2.09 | 18.7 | 18.9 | 18.0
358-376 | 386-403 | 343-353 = 2.04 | 18.8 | 19.0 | 18.5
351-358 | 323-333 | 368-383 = 1.99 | 18.7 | 18.5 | 18.7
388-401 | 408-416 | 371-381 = 2.04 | 19.0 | 19.1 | 18.7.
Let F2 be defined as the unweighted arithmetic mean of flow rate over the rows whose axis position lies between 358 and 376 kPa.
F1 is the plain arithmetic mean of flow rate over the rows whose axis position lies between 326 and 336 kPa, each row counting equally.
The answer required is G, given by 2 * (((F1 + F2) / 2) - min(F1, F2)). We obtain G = 0.36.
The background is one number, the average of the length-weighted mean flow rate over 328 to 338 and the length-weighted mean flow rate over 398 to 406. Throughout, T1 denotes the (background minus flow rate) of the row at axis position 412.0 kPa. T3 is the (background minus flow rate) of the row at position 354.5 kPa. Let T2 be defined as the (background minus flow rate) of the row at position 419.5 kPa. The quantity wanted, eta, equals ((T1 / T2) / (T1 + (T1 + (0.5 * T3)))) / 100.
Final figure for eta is -0.01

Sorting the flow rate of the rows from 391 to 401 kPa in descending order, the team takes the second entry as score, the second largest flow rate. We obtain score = 18.92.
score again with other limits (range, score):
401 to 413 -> 19.6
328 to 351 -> 19.51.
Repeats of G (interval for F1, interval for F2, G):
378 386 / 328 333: 0.02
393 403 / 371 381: 0.39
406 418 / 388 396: 0.10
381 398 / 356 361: 0.36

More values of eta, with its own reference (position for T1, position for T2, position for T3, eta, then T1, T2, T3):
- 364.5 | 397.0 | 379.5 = -0.06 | -0.52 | -0.12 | 0.70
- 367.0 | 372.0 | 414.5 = -0.02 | -0.46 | -0.45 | 0.87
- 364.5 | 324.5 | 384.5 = 0.04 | -0.52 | 0.16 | 0.36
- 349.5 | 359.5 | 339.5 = 0.01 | -0.71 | 0.45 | -1.04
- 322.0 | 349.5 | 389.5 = -0.01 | 1.25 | -0.71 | -0.08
